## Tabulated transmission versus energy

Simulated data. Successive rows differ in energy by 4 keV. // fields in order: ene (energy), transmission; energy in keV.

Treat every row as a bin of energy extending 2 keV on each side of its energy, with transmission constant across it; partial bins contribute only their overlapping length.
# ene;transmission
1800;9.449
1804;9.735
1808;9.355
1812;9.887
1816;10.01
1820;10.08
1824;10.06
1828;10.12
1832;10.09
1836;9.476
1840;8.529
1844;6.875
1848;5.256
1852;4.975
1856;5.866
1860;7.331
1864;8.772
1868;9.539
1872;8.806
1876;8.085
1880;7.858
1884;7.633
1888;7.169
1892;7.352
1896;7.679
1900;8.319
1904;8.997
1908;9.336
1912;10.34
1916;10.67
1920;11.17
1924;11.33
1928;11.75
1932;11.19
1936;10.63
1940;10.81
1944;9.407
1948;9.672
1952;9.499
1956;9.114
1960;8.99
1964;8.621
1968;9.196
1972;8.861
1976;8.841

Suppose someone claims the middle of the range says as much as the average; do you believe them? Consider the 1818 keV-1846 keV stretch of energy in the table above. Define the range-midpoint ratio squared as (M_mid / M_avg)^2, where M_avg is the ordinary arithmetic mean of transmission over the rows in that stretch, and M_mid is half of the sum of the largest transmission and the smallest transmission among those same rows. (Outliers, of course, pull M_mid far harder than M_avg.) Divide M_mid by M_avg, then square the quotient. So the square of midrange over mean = 0.83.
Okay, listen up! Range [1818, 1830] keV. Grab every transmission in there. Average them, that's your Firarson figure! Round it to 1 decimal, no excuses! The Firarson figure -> 10.1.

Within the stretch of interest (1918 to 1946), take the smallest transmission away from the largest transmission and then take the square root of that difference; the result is 1.53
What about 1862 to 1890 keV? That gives 1.54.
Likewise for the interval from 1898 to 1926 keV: 1.74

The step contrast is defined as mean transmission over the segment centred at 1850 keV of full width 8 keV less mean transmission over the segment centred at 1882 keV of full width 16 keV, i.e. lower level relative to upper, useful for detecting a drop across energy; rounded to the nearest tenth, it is -2.6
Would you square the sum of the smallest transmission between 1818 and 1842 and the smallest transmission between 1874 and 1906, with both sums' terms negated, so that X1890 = 246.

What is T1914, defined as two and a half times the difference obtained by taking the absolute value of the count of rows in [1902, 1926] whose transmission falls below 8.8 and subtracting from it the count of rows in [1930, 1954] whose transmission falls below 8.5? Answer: 0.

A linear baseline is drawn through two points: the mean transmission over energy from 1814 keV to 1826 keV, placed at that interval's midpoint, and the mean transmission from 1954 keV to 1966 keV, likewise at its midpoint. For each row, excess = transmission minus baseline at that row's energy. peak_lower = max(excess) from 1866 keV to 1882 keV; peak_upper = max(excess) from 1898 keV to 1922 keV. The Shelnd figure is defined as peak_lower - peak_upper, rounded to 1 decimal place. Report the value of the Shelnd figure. -2.1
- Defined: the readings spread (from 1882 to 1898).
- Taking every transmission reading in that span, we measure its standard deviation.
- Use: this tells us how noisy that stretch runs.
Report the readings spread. 0.2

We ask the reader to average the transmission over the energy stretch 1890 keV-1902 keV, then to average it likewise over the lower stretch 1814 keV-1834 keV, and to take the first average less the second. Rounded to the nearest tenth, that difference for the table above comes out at -2.3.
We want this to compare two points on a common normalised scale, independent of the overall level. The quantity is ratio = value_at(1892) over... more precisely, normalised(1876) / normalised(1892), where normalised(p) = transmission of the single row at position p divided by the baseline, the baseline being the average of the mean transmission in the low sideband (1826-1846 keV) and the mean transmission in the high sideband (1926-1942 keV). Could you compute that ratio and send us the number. 1.1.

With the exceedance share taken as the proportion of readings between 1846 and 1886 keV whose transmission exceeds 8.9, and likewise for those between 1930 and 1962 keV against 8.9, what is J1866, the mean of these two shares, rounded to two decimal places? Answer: 0.55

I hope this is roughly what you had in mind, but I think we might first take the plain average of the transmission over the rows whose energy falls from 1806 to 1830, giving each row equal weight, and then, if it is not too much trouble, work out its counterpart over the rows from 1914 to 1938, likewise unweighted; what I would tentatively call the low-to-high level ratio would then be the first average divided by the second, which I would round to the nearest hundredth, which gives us 0.89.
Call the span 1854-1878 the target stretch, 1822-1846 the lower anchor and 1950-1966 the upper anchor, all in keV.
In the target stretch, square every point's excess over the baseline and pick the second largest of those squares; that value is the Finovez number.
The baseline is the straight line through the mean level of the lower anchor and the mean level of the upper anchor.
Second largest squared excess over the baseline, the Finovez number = 3.4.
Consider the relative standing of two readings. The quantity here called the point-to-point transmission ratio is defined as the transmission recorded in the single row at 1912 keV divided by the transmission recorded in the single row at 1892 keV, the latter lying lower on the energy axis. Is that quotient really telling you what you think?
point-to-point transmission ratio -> 1.4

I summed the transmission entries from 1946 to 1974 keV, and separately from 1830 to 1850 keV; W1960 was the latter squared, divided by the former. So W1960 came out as 25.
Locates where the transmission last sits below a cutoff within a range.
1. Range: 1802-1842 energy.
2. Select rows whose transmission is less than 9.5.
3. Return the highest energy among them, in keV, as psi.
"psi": 1840 keV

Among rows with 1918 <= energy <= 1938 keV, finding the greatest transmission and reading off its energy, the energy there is 1928 keV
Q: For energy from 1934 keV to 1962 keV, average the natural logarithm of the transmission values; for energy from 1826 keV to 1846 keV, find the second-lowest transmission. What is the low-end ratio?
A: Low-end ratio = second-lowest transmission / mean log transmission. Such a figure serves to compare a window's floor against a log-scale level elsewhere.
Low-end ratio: 3.8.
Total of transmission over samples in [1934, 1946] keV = 30.8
